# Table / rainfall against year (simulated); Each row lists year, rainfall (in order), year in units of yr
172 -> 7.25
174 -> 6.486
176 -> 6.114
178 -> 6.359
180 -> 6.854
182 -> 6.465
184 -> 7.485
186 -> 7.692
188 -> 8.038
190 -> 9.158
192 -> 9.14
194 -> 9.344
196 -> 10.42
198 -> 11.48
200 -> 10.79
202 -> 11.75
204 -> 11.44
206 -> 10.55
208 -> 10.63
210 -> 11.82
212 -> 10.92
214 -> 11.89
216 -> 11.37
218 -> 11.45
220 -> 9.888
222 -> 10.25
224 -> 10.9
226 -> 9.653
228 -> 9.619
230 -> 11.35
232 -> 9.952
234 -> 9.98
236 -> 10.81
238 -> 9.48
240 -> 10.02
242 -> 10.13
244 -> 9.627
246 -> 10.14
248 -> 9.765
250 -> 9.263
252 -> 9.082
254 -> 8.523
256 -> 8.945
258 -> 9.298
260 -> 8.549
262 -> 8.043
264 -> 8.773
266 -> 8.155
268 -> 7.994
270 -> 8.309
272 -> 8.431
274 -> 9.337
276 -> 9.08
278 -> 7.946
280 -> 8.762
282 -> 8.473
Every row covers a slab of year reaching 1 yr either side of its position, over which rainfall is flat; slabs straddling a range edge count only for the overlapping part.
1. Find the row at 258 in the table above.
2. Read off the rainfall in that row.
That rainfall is 9.298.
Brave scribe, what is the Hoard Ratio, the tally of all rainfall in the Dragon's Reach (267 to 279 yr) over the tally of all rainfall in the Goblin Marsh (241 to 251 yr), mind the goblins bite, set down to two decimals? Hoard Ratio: 1.04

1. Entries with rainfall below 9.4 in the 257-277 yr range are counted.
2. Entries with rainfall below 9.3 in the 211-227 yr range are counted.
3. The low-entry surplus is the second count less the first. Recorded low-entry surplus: -10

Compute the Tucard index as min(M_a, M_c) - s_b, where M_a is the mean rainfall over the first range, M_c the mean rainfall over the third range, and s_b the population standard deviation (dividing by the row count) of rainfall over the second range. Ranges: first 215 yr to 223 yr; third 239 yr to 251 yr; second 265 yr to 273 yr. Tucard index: 10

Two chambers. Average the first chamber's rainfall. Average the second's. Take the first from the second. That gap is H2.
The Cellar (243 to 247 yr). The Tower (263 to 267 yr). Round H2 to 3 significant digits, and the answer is -1.42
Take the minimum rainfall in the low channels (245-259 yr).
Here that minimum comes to 8.523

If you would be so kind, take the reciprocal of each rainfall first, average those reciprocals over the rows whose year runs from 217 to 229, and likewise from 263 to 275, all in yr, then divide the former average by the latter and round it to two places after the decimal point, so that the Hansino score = 0.83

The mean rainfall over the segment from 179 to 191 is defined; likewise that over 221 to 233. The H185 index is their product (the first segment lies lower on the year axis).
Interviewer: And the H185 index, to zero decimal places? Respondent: 78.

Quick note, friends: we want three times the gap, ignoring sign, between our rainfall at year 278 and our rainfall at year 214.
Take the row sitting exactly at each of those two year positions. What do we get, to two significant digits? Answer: 12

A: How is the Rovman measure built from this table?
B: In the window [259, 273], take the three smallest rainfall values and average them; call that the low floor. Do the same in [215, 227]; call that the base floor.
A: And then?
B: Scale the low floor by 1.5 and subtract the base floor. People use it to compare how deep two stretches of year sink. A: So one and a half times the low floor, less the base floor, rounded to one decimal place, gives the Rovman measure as 2.2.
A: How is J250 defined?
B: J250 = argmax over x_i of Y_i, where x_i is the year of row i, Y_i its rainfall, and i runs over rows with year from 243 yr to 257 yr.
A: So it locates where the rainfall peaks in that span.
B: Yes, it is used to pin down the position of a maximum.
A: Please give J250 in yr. 246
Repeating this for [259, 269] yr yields 264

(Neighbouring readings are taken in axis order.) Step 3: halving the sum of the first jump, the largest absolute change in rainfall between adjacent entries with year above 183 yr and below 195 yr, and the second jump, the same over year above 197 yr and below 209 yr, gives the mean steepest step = 1.04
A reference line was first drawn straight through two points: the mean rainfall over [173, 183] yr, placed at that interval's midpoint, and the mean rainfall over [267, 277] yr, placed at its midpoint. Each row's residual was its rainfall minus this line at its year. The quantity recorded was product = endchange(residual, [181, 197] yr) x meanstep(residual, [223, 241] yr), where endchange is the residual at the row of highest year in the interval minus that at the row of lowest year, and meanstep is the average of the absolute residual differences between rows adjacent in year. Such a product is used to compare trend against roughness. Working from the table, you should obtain 3.3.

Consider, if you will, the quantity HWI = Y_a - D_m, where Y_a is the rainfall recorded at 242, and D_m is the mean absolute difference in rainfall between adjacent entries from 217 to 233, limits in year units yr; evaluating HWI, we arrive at 9.1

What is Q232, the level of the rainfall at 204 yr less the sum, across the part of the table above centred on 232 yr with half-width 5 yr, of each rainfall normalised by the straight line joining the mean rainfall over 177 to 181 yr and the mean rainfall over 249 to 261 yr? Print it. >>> 5.2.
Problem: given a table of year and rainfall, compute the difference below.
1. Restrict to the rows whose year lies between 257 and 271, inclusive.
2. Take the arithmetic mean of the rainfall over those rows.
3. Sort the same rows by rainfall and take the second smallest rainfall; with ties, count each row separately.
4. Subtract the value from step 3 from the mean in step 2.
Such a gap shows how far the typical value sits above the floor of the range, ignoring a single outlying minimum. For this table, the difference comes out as 0.40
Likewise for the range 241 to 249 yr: 0.15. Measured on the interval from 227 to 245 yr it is 0.49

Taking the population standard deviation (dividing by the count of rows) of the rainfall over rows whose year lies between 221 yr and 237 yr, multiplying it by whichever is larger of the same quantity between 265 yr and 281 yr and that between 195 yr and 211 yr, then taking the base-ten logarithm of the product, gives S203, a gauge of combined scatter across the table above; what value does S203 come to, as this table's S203 -0.50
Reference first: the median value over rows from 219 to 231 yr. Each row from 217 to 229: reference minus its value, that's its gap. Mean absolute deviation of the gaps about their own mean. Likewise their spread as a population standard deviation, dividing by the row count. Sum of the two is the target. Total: 1.3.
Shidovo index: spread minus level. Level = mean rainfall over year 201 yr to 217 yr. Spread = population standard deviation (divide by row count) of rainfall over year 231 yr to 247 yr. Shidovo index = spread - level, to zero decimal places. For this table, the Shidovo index -11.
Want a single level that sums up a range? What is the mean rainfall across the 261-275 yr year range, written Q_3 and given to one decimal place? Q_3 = 8.4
